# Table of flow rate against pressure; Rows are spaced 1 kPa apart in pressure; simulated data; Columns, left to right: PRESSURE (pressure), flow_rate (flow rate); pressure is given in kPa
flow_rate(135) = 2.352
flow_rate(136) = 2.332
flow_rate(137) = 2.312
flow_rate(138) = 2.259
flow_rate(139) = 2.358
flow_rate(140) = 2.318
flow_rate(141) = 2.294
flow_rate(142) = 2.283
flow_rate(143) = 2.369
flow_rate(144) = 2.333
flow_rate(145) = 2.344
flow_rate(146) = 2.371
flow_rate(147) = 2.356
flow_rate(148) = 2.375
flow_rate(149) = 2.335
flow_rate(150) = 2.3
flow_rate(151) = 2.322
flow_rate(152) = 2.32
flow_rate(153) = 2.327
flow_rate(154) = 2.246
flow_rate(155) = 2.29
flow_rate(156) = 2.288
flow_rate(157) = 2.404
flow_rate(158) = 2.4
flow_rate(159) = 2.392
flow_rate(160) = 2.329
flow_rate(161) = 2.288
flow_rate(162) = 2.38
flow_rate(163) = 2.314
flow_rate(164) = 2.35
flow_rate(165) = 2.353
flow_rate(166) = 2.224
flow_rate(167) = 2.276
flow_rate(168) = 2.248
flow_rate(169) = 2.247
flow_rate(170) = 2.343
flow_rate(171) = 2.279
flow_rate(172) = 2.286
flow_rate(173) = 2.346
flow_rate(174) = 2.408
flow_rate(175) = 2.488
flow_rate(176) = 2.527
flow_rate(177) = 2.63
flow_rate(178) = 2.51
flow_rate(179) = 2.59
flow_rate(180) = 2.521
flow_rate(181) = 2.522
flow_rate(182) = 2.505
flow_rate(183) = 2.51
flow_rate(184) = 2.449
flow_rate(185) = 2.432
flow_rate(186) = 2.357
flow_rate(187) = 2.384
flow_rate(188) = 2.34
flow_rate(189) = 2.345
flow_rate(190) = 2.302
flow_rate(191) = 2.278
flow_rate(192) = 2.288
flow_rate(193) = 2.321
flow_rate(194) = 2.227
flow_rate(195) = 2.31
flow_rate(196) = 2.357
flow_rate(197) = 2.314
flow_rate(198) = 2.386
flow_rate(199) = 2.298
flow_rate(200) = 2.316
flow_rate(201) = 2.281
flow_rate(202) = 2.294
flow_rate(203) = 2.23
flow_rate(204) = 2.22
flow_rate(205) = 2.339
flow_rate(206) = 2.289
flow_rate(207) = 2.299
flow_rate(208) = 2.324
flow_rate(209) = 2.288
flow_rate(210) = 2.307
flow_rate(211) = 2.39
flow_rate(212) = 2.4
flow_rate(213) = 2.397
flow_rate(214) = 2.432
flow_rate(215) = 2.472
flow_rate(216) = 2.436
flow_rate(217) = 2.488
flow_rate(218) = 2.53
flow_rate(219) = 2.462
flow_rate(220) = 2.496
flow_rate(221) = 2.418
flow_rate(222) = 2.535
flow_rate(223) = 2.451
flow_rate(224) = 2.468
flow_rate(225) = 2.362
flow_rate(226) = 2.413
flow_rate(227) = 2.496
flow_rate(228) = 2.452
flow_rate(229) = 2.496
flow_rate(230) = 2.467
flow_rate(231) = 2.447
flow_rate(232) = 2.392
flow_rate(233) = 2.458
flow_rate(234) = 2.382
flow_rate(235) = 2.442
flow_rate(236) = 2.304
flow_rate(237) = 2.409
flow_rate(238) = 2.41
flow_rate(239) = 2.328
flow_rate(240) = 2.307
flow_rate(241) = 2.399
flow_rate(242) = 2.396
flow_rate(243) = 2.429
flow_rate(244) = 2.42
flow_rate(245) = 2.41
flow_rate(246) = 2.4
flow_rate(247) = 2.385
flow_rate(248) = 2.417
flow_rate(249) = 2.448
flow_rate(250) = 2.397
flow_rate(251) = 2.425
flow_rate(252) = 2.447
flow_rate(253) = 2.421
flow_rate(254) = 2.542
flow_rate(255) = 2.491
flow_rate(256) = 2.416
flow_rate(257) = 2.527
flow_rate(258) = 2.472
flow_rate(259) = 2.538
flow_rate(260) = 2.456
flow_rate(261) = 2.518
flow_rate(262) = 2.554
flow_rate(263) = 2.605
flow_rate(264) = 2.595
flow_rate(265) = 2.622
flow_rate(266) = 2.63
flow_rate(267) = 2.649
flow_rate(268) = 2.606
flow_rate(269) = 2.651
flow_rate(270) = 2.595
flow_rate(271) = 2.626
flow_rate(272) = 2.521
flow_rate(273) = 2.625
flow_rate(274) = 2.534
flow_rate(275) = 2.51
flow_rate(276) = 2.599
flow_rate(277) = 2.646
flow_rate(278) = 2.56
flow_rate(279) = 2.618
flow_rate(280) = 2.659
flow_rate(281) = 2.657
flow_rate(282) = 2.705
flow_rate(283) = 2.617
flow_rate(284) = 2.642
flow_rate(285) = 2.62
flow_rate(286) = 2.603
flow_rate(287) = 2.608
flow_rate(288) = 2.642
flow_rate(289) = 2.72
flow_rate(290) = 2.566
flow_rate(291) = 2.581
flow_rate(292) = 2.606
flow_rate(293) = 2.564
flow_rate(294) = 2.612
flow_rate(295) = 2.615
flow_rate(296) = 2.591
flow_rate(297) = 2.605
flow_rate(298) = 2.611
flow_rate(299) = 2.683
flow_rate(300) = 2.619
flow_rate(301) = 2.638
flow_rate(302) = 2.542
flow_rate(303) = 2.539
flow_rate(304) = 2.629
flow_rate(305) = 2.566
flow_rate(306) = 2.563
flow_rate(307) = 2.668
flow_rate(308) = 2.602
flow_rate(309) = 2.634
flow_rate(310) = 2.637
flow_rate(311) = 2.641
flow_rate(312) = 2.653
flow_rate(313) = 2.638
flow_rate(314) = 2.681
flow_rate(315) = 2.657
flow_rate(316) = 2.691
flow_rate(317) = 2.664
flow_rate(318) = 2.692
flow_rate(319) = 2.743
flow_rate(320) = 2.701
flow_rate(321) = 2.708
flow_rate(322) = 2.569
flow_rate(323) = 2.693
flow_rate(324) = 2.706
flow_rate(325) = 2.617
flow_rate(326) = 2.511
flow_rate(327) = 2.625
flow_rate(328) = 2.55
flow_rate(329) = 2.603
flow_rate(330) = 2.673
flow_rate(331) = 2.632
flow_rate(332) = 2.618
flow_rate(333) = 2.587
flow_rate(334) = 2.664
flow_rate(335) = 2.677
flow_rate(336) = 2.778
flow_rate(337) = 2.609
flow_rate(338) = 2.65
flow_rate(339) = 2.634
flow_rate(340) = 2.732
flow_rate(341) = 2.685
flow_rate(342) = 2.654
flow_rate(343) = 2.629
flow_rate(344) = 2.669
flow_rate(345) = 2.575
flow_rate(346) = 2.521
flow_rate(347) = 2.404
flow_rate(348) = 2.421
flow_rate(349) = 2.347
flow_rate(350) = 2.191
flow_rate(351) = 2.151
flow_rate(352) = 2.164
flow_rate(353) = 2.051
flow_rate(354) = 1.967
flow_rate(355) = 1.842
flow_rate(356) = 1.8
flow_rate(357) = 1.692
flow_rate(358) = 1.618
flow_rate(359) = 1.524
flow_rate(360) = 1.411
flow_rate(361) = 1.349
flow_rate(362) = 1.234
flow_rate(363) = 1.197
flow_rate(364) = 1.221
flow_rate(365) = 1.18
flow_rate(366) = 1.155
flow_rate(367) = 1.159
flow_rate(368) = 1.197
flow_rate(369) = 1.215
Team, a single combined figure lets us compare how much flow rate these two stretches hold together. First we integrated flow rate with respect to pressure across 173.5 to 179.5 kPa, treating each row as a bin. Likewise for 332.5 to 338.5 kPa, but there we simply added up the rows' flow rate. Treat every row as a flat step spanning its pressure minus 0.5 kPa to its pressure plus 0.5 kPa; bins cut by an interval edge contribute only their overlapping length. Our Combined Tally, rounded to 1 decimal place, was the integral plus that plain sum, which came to 31.1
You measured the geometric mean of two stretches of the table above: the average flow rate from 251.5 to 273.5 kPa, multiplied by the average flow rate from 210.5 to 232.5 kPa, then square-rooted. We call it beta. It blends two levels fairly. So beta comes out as 2.50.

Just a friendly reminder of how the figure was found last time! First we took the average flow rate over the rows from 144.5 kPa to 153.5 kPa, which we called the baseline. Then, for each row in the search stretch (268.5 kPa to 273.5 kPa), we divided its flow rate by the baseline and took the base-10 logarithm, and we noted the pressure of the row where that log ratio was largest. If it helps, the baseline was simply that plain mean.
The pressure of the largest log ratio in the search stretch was 269 kPa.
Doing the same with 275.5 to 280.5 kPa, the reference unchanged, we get 280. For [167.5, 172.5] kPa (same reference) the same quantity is 170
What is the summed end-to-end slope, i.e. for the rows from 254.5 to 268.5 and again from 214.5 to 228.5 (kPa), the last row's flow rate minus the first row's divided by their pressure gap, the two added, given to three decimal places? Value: 0.007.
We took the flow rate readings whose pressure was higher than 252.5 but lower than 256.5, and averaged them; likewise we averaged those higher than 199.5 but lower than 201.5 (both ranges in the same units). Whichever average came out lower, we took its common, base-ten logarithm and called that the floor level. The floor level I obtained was 0.361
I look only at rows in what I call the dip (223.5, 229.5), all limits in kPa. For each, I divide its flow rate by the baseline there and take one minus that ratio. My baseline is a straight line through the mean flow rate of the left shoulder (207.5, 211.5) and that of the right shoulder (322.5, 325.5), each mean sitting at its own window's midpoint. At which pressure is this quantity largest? 225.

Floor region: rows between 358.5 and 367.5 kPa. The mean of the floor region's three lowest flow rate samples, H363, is 1.2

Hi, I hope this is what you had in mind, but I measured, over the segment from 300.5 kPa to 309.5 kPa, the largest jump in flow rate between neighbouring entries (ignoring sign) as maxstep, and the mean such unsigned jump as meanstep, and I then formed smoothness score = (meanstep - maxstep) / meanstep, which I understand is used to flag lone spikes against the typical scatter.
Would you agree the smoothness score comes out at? -0.83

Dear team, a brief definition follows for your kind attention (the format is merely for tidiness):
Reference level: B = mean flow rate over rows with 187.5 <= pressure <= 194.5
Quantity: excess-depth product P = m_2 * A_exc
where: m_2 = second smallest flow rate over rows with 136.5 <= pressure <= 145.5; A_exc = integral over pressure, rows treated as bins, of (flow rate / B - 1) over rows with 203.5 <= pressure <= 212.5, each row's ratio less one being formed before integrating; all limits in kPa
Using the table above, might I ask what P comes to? 0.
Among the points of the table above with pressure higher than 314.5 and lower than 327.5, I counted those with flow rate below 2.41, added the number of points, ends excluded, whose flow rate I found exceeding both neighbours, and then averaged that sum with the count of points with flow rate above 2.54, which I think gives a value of 8.0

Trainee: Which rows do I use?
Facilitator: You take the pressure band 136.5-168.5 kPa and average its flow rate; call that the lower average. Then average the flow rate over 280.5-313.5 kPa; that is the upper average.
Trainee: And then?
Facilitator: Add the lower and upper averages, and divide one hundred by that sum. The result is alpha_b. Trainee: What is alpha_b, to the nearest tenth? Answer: 20.2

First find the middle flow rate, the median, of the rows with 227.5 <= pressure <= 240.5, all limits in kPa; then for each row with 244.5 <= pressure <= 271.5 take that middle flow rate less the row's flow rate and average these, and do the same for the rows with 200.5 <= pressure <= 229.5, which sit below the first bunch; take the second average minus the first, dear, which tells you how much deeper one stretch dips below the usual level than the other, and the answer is 0.12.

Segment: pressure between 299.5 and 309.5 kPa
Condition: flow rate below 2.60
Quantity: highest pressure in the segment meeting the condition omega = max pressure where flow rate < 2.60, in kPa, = 306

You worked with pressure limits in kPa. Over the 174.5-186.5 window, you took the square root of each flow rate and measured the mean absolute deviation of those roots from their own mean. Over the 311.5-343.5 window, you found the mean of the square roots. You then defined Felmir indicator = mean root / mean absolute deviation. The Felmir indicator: 107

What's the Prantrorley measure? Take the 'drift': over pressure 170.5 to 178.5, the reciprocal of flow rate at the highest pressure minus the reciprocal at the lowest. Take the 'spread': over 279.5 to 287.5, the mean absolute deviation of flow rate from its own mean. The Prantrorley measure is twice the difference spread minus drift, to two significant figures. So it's 0.13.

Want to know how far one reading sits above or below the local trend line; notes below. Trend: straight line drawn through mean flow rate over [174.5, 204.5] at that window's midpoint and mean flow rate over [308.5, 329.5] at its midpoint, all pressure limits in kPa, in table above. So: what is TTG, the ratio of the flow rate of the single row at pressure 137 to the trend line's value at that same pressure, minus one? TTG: 0.02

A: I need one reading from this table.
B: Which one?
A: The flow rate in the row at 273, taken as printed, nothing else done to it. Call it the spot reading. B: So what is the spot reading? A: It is 2.625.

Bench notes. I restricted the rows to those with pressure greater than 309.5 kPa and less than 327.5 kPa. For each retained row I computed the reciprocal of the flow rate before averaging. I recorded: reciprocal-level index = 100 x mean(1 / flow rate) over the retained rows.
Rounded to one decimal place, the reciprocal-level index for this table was 37.7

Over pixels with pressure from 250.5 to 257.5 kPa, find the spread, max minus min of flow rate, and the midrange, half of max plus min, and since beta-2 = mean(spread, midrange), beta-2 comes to 1.30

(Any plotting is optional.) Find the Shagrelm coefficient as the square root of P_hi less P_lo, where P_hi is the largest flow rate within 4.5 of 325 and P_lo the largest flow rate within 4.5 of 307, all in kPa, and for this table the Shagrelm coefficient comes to 0.20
